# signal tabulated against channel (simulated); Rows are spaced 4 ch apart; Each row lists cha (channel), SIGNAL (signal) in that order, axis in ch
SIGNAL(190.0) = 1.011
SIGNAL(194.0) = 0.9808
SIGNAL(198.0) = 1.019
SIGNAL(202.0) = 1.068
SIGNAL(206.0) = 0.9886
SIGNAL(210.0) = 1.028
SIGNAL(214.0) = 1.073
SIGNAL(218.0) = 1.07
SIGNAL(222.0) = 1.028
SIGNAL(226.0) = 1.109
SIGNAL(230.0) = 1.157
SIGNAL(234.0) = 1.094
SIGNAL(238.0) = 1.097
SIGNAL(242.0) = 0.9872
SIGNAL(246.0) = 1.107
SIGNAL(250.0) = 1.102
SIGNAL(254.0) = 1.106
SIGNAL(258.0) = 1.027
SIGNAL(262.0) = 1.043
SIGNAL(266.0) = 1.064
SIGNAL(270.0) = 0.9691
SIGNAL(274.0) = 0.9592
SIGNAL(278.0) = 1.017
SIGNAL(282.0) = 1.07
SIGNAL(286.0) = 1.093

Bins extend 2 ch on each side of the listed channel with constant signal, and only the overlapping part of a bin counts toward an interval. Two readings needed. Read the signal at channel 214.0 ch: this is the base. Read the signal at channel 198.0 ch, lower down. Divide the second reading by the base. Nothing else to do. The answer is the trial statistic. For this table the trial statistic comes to 0.95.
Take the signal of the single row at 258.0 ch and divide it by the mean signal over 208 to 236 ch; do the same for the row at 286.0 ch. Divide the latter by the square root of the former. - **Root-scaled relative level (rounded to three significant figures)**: 1.04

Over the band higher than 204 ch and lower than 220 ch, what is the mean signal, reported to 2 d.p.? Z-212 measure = 1.04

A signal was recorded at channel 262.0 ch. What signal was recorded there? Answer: 1.043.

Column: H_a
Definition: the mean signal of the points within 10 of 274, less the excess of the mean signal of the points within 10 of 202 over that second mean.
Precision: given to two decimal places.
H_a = 1.01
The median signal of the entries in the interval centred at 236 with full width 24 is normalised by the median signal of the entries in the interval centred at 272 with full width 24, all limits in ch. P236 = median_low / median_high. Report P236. 1.07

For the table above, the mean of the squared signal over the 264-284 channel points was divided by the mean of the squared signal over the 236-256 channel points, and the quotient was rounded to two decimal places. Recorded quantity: 0.89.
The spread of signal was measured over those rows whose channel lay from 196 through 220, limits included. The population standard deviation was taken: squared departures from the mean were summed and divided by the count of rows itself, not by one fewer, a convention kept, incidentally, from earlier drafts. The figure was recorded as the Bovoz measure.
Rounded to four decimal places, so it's 0.0316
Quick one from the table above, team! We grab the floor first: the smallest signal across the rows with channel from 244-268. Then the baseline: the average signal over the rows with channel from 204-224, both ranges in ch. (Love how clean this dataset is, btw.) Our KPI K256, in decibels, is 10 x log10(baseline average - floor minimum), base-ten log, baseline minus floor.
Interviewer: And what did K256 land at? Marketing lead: -19.8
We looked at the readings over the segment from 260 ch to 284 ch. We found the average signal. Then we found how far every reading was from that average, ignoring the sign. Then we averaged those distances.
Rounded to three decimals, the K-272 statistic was 0.039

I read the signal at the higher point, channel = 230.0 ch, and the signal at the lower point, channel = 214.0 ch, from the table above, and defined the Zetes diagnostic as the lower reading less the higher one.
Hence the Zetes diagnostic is -0.084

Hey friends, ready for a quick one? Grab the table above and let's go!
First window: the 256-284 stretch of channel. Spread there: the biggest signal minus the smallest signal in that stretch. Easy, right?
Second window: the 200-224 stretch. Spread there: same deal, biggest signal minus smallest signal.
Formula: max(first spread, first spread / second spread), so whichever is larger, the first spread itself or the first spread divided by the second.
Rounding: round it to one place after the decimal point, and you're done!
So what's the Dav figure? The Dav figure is 1.3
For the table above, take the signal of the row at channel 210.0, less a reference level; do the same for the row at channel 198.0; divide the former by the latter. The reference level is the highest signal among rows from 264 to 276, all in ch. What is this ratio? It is 0.8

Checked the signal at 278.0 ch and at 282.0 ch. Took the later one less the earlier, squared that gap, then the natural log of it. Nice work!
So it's -5.9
